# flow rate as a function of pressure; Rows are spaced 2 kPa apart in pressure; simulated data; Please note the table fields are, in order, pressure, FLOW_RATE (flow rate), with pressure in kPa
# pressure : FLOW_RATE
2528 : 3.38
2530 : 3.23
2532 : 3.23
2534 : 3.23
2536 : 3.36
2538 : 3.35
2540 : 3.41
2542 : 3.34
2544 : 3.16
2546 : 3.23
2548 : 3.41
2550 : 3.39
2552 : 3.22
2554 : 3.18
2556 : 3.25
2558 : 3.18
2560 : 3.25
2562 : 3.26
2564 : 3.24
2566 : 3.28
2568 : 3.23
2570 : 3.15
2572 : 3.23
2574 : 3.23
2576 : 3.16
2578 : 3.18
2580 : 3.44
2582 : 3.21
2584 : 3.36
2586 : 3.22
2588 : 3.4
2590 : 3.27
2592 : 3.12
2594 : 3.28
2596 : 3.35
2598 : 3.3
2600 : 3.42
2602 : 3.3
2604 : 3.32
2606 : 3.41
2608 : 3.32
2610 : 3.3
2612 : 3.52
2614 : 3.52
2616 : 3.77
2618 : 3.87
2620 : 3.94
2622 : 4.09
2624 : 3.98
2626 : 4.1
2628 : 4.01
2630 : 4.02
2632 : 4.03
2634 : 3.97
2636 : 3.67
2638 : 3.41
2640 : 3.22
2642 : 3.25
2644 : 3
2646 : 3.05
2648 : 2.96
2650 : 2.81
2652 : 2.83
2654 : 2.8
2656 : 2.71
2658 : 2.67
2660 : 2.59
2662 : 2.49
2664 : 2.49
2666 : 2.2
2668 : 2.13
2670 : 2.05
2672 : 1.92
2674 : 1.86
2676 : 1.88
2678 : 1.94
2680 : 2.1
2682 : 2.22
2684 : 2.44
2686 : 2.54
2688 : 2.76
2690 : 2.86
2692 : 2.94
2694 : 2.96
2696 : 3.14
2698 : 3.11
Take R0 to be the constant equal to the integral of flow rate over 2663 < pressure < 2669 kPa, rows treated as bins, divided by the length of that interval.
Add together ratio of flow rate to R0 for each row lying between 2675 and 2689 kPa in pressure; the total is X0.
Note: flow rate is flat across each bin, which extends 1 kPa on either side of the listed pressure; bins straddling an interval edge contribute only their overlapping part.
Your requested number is 7.0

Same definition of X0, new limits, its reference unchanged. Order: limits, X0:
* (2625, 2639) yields 12.0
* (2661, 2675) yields 6.7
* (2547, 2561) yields 10.1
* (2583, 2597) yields 10.1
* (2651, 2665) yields 8.2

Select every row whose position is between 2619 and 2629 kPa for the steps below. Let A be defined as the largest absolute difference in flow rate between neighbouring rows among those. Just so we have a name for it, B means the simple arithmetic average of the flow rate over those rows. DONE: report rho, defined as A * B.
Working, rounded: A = 0.15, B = 4.0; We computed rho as 0.6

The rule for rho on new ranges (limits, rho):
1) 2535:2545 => 0.6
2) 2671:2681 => 0.3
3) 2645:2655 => 0.4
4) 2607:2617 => 0.9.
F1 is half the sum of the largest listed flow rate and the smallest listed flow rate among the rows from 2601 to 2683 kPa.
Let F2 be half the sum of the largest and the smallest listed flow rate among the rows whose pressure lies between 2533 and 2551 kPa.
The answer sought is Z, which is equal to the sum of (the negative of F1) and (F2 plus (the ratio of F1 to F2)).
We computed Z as 1.2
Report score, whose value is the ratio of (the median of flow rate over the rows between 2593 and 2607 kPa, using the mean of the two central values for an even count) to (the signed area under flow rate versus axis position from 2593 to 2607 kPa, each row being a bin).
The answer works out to 0.0710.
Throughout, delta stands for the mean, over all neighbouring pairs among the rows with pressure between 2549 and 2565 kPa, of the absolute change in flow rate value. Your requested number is 0.064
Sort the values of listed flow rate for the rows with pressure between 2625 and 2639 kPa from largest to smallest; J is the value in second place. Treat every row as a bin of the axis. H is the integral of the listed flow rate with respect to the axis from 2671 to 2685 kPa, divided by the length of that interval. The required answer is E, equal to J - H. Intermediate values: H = 2.1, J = 4.03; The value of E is 2.0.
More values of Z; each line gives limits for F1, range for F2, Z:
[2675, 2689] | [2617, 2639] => 2.1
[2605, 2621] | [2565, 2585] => 0.8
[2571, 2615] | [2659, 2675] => 0.4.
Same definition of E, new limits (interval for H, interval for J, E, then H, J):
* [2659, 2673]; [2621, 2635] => 1.8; 2.3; 4.09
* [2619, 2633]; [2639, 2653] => -0.8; 4.0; 3.22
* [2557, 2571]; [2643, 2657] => -0.2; 3.2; 3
